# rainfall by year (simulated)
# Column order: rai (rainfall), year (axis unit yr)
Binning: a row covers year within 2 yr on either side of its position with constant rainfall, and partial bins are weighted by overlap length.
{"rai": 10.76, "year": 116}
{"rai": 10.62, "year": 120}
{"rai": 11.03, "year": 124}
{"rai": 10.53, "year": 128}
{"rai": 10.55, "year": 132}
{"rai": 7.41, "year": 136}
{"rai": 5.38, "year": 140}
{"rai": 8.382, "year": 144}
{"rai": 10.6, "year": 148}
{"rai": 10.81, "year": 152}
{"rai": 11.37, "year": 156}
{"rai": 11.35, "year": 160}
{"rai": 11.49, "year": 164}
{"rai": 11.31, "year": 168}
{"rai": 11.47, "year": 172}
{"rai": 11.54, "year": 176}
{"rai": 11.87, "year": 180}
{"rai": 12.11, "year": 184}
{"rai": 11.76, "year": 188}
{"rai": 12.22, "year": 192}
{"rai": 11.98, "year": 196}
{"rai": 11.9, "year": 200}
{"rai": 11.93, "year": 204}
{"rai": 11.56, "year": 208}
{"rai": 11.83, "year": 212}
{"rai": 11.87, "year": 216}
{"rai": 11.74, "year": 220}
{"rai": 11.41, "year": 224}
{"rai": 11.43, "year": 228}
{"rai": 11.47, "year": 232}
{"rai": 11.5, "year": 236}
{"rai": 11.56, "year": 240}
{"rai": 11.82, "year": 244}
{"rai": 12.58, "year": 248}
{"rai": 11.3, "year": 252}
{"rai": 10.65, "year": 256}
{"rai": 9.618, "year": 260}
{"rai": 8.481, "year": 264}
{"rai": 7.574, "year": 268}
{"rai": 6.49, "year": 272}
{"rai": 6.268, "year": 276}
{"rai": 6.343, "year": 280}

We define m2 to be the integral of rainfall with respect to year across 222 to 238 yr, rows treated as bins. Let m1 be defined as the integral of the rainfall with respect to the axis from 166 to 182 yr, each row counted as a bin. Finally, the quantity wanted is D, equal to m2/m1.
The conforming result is 0.99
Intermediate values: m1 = 185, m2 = 183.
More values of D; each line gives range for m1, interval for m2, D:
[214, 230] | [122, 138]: 0.85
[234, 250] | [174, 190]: 1.00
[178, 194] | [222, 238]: 0.96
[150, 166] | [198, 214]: 1.05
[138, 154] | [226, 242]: 1.31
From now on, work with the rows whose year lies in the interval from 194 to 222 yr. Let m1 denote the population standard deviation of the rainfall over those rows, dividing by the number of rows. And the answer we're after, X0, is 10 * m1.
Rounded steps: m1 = 0.13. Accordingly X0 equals 1.3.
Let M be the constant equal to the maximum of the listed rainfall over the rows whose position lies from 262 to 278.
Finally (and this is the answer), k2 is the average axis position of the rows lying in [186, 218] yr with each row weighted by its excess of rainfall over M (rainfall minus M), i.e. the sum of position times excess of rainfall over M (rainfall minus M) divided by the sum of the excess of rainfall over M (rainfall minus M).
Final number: 201.8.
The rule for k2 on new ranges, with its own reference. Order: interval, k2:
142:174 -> 160.9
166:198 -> 182.7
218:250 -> 234.7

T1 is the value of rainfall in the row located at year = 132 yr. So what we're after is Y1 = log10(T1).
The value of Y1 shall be 1.02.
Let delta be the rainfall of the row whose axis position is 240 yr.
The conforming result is 11.56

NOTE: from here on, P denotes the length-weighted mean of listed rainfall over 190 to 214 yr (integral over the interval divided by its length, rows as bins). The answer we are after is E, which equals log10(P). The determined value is 1.08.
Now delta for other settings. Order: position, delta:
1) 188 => 11.76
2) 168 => 11.31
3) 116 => 10.76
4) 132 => 10.55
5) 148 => 10.6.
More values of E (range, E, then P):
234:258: 1.06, 11.6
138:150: 0.91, 8.1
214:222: 1.07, 11.8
